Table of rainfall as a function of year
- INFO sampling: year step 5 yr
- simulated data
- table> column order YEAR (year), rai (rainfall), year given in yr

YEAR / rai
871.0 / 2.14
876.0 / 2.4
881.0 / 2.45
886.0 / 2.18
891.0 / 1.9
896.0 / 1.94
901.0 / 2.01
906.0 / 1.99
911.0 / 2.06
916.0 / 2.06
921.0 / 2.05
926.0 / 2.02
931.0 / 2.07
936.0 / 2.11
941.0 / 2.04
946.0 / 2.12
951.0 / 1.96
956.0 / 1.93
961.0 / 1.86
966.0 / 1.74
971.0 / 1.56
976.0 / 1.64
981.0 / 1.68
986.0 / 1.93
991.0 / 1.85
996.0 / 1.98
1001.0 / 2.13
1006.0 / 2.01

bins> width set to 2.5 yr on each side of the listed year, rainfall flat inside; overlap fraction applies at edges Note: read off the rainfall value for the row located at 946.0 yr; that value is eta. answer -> 2.12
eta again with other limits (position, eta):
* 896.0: 1.94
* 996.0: 1.98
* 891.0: 1.9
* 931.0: 2.07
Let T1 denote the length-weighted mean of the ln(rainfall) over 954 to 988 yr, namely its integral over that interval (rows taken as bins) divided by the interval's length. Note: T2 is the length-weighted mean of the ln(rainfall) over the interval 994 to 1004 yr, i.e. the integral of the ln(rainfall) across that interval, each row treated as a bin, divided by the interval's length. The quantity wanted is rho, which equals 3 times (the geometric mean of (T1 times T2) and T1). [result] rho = 1.43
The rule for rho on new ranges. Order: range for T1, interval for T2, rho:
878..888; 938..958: 2.12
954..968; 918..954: 1.55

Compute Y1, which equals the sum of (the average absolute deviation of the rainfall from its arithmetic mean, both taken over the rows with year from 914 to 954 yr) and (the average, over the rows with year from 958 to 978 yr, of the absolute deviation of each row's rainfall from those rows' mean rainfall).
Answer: 0.14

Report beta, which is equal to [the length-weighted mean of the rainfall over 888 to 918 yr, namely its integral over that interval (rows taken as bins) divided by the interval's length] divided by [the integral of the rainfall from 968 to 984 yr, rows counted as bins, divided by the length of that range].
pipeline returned 1.22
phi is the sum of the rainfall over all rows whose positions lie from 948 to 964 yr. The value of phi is 5.75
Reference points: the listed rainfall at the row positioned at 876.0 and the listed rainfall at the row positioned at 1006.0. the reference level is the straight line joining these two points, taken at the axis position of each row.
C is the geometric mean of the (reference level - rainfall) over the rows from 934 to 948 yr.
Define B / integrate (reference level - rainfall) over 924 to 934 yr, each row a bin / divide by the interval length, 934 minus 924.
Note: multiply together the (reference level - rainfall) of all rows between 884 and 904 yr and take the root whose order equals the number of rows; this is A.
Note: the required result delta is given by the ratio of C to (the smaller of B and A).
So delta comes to 0.6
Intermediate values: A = 0.32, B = 0.19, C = 0.11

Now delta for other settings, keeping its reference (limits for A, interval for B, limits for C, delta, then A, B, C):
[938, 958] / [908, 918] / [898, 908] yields 2.1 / 0.15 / 0.23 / 0.32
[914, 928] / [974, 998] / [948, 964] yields 1.1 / 0.22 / 0.25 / 0.24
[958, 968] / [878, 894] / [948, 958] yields 1.1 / 0.33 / 0.19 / 0.22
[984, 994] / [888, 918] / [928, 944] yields 0.9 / 0.17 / 0.32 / 0.14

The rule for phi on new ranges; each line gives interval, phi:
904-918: 6.11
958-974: 5.16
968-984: 4.88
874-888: 7.03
